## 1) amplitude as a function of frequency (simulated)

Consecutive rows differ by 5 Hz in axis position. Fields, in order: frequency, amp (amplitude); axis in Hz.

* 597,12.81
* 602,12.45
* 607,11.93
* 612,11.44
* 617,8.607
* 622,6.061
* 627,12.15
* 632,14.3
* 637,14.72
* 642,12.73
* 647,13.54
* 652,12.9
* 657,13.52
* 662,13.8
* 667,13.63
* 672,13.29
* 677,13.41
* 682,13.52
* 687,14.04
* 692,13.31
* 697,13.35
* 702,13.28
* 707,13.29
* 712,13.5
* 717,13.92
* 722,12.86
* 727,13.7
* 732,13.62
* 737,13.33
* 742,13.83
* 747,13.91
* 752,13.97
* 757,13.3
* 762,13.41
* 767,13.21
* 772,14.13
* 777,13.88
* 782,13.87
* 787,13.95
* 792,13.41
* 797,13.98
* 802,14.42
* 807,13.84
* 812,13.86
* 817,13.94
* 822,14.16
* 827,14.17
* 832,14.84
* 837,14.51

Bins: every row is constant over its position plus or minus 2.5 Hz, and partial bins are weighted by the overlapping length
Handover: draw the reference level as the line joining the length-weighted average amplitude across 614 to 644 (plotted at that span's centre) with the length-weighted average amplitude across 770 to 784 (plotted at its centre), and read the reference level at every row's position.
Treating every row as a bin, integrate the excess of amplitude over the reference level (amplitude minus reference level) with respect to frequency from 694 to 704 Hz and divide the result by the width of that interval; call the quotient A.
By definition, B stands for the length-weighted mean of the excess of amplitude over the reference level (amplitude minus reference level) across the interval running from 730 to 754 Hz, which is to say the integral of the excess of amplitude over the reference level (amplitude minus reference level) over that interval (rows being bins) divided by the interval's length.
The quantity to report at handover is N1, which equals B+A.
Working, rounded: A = 0.7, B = 0.4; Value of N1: 1.1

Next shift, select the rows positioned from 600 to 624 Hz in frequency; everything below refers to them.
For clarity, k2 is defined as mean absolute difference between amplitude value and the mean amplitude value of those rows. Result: 2.21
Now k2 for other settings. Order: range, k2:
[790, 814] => 0.24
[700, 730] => 0.28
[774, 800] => 0.16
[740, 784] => 0.28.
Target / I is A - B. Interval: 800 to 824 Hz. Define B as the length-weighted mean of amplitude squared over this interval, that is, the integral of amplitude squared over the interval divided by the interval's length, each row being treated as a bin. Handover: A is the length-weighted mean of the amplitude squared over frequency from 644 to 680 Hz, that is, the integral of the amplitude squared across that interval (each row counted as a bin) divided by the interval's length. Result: -16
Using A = 181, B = 197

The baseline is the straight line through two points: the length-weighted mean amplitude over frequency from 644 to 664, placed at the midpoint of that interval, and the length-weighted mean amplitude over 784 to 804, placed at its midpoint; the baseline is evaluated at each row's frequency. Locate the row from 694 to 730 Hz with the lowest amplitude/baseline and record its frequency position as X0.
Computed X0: 722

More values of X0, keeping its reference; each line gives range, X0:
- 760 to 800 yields 767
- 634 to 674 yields 642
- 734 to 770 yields 767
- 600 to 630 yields 622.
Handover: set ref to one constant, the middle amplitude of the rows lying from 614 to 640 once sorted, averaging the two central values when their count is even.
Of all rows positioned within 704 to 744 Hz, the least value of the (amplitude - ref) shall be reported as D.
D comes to 0.7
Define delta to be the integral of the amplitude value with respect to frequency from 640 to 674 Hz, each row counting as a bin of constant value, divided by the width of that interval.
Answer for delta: 13.4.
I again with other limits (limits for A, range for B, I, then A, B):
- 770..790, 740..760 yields 5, 194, 189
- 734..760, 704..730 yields 6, 187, 181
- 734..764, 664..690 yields 1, 186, 184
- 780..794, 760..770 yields 11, 189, 178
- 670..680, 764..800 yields -11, 179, 190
